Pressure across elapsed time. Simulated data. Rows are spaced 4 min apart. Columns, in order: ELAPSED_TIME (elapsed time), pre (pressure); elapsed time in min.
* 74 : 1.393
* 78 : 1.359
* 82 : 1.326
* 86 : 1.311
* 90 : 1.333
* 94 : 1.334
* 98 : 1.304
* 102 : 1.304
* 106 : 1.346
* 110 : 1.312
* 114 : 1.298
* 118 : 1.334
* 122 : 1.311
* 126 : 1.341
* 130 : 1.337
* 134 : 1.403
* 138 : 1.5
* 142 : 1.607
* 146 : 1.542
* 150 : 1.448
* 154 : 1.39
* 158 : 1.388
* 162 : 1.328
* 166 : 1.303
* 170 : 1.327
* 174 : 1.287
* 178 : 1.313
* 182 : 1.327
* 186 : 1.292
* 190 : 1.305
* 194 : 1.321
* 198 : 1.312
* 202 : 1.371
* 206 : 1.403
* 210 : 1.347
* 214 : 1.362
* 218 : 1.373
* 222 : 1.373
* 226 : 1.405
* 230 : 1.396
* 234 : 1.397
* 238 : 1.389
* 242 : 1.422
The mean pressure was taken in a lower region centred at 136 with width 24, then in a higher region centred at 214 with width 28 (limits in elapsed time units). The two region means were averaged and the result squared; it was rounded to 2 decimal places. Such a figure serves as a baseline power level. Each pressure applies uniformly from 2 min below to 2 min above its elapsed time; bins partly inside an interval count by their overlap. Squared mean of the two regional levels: 2.00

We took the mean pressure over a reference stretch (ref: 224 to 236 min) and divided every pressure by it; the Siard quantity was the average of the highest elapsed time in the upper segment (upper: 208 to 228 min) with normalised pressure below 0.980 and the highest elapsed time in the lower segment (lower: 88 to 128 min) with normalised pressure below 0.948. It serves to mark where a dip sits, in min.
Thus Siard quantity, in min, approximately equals 168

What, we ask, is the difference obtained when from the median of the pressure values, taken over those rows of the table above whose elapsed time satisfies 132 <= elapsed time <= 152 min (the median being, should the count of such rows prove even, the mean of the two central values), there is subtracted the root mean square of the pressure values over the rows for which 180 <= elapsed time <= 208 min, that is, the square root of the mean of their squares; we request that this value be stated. 0.17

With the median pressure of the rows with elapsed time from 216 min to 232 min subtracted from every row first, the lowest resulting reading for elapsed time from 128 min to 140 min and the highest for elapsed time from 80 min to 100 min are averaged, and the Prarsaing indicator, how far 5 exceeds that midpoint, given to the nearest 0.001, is 5.049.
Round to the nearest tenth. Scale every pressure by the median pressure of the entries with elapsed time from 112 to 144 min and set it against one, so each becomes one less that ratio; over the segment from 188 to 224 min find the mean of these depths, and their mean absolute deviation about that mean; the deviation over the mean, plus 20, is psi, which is 17.9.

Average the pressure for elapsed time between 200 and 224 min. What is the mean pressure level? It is 1.37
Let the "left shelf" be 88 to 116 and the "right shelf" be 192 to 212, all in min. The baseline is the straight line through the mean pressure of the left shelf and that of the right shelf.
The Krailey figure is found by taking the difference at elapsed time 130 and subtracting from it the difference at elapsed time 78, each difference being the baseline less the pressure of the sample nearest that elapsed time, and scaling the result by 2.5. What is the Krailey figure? 0.10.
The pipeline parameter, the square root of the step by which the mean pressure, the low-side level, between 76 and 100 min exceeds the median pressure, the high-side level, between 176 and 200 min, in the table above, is 0.12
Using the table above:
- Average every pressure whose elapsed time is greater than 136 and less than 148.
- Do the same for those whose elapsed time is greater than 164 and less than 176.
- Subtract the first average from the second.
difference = -0.24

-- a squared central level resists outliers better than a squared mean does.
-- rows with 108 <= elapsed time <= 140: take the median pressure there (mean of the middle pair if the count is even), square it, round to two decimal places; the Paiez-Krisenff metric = 1.78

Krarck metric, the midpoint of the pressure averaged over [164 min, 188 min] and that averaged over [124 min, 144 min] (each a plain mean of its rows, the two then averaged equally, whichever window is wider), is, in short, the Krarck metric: 1.37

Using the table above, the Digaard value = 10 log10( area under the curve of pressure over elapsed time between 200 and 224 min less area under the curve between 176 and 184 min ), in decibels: 13.5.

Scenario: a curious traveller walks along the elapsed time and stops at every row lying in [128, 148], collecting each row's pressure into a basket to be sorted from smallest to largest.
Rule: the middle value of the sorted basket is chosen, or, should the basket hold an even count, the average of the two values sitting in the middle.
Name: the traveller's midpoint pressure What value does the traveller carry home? 1.50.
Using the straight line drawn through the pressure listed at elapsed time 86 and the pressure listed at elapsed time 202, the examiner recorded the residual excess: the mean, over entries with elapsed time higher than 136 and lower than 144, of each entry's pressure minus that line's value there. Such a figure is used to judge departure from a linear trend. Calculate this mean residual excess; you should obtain 0.21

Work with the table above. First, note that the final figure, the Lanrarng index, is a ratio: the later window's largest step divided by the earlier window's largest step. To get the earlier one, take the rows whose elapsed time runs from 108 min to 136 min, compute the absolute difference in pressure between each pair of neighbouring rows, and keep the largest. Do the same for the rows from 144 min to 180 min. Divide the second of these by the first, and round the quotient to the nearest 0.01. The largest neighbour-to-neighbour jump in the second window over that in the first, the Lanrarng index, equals 1.42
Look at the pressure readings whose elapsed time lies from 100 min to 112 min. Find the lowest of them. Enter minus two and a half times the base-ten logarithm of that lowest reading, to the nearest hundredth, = -0.29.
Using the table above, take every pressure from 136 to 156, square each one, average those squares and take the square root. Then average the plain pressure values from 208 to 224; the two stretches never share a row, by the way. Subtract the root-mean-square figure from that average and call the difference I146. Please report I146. -0.14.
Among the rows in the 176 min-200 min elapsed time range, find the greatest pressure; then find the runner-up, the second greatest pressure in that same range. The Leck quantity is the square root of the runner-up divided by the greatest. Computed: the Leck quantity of 0.998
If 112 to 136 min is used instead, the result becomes 0.978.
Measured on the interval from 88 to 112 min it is 0.996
